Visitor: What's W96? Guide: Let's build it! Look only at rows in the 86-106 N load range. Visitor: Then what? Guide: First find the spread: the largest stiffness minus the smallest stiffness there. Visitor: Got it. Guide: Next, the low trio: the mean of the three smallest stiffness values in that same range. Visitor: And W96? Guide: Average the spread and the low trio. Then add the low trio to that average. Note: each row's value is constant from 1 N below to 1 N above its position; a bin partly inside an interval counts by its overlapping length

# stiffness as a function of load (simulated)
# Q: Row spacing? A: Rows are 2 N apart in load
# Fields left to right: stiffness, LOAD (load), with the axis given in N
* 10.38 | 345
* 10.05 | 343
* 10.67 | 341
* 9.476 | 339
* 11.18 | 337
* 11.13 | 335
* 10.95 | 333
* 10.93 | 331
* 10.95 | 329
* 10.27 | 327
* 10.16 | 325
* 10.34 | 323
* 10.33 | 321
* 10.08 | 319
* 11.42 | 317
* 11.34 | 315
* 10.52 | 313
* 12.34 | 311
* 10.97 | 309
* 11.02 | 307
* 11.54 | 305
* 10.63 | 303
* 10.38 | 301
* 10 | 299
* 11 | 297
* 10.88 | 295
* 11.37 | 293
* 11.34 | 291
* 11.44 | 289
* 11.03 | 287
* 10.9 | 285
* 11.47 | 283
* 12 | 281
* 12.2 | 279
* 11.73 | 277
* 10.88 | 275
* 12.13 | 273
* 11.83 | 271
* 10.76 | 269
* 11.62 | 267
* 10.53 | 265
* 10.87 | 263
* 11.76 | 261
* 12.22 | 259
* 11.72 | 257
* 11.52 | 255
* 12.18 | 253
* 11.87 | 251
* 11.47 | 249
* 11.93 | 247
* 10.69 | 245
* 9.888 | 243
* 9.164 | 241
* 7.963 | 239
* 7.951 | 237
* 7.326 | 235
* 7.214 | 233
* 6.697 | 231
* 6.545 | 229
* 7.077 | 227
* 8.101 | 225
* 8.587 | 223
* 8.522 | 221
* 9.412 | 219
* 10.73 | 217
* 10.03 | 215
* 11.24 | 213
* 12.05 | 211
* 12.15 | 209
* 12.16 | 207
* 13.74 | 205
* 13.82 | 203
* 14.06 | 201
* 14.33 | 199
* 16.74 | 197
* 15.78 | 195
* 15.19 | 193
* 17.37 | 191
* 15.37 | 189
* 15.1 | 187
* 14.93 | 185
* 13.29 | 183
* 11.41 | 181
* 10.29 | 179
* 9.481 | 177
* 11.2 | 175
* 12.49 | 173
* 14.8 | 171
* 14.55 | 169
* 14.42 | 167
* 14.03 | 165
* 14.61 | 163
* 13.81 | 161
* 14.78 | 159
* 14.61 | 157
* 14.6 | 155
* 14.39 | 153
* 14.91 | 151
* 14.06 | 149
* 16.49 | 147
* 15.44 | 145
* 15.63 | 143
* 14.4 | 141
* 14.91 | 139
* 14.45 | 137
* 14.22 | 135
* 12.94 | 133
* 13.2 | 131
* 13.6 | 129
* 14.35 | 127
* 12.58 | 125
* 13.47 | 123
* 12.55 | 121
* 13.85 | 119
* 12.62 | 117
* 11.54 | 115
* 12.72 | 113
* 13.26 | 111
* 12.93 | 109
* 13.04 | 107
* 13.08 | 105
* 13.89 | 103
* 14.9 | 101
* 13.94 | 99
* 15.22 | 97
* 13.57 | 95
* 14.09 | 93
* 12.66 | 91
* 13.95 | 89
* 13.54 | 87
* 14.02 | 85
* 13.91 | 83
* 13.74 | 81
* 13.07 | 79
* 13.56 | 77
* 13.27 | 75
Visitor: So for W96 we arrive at 21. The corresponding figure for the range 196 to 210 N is 21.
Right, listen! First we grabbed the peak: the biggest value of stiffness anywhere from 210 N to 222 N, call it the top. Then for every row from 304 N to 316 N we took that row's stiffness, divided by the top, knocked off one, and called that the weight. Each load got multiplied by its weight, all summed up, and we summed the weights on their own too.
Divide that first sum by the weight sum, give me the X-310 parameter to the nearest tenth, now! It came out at 310.2 N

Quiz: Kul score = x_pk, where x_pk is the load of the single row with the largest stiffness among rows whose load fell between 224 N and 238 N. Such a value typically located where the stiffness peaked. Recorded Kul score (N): 225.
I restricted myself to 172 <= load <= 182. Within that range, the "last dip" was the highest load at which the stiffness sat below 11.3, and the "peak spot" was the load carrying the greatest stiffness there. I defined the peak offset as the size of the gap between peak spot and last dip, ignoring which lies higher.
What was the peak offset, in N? 6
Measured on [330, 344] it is 6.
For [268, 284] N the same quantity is 4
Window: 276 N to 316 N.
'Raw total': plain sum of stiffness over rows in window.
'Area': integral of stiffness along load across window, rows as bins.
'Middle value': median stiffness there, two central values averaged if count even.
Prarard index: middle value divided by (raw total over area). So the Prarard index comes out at 22.4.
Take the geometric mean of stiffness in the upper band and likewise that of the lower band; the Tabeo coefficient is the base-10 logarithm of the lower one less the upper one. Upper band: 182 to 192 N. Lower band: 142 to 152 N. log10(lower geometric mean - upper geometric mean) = -0.89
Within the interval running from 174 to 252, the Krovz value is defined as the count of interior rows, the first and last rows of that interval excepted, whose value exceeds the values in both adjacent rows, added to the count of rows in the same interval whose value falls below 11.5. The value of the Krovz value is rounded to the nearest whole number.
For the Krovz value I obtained 27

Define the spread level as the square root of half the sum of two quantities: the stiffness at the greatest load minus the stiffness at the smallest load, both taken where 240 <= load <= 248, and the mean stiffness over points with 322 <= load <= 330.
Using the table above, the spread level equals 2.6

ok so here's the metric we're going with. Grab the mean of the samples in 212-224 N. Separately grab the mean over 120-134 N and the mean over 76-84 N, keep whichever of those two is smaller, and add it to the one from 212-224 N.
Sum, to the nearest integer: 23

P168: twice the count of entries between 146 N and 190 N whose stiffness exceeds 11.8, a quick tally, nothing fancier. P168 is 36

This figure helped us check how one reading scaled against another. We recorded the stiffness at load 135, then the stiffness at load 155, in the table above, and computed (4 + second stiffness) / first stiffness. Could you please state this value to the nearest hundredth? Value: 1.31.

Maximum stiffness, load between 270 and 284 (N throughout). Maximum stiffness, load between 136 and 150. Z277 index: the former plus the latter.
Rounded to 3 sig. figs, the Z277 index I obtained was 28.7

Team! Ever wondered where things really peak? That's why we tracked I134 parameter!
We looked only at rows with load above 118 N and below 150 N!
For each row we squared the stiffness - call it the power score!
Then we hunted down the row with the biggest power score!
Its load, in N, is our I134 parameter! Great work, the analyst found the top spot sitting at 147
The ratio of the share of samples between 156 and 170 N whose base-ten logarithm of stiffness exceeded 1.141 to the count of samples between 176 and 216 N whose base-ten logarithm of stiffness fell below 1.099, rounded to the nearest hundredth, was 0.11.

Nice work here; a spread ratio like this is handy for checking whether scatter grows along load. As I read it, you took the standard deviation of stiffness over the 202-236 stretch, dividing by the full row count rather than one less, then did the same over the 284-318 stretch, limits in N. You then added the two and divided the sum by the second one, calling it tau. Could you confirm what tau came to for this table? 5.6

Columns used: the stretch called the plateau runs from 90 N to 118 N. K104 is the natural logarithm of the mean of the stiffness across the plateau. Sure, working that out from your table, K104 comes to 2.59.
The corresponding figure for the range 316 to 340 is 2.36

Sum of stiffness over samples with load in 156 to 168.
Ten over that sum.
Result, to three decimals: 0.116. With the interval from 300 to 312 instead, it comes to 0.150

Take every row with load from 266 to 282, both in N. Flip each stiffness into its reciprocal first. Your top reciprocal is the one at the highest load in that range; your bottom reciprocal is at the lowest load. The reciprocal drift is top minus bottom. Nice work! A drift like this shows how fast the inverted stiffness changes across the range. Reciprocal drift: -0.0027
